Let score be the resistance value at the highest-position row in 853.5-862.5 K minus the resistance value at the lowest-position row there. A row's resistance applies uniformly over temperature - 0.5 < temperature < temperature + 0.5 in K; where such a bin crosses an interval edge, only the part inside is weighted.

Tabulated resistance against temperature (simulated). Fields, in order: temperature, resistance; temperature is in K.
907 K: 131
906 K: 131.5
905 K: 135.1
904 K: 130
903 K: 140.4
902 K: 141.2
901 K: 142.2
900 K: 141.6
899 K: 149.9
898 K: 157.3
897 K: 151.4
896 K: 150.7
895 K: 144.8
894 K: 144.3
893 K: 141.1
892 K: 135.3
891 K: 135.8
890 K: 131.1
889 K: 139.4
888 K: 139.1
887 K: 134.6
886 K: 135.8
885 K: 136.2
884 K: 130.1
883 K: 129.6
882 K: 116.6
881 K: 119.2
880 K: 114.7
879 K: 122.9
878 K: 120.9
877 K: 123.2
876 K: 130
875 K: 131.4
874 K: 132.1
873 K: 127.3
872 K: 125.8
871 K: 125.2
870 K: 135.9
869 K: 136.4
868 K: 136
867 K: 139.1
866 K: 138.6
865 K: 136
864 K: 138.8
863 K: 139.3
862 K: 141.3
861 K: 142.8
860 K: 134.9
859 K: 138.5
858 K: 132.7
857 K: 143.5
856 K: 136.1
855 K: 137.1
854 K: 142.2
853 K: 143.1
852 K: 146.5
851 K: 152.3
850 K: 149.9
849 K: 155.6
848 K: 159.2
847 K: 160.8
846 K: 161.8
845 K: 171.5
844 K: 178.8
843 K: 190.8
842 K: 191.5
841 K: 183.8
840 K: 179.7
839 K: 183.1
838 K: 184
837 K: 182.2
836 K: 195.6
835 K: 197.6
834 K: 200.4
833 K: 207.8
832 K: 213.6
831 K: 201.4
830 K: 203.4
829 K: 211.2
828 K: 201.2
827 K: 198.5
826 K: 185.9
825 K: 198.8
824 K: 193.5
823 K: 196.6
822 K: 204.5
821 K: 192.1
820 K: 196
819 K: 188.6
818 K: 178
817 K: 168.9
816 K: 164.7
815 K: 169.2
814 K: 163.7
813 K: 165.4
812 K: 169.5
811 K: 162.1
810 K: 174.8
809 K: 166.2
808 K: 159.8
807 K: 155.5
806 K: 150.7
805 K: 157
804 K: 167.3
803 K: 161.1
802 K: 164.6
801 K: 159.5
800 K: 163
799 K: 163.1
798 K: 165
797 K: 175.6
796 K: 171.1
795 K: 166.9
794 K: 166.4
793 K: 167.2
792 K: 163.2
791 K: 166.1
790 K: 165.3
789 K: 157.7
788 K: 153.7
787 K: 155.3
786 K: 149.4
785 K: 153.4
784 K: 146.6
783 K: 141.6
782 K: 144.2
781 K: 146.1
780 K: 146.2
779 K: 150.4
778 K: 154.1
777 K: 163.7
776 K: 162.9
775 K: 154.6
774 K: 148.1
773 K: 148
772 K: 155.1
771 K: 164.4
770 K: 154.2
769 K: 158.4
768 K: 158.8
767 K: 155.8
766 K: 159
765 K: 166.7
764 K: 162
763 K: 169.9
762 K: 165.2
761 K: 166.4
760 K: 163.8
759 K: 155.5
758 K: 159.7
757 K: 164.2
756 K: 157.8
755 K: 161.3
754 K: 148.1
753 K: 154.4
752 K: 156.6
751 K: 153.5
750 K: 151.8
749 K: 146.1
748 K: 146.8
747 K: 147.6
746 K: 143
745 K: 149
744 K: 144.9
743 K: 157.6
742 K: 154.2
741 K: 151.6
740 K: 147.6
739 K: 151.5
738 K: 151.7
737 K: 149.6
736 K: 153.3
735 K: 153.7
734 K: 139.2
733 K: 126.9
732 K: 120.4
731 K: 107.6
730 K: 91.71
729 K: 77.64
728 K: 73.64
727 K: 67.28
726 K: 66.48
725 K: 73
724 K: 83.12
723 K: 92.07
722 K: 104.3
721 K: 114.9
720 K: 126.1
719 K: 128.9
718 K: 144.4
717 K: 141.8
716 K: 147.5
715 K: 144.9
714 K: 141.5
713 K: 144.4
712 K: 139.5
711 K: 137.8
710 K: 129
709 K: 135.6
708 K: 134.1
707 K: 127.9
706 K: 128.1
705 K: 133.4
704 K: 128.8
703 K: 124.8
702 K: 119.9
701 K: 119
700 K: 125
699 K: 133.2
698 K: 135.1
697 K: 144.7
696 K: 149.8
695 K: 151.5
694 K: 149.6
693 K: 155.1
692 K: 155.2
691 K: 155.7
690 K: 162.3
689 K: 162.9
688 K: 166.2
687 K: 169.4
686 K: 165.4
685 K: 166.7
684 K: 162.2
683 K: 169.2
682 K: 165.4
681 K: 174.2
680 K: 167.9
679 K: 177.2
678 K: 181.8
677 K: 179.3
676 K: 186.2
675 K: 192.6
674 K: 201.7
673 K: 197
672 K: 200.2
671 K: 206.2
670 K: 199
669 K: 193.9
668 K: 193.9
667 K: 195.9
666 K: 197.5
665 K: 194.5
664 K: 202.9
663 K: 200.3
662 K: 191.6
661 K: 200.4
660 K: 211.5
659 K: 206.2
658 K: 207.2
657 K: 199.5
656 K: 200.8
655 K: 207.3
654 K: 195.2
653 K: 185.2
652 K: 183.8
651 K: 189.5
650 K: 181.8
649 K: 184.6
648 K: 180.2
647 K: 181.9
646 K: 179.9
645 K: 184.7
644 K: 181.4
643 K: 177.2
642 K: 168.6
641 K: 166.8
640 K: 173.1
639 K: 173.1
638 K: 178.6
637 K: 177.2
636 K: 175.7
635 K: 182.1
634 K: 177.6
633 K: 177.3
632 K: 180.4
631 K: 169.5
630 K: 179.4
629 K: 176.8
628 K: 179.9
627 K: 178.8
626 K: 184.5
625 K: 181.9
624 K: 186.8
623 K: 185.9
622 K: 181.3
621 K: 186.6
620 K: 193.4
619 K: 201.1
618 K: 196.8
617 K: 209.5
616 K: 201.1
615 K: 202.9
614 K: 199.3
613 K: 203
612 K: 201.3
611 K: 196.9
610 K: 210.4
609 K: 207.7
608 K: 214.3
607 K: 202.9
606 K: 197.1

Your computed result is -1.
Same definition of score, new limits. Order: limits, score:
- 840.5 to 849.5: -28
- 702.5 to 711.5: 13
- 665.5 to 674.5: 4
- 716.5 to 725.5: -69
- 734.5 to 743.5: 4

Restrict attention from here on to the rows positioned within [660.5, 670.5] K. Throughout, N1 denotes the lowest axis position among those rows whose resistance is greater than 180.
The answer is 661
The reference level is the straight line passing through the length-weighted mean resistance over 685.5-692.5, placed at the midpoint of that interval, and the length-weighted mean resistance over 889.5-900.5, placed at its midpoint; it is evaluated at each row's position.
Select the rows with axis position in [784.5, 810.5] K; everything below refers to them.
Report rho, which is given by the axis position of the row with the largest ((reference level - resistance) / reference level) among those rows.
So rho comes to 786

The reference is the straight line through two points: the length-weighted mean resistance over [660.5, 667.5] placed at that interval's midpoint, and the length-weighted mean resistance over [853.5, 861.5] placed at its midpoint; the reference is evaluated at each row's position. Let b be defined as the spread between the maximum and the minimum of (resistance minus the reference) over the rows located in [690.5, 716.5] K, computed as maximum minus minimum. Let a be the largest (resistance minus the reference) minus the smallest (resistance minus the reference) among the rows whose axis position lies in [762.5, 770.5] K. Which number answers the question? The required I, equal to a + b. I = 47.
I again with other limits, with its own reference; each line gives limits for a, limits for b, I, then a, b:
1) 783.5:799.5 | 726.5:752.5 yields 130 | 33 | 97.0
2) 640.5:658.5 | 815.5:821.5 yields 78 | 46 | 32.5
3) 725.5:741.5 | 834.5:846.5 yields 122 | 90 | 32.4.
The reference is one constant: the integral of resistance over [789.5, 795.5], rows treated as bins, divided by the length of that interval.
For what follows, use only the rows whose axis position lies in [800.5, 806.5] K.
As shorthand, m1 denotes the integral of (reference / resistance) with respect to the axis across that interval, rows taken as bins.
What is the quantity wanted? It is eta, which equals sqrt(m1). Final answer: 2.5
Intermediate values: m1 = 6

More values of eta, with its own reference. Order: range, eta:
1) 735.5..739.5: 2.1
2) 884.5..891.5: 2.9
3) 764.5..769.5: 2.3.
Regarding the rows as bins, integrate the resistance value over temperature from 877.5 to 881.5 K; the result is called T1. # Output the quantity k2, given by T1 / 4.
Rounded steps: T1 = 478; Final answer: 119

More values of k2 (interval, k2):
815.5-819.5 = 175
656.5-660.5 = 206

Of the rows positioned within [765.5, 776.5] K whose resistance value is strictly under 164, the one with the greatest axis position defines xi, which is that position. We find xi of 776 K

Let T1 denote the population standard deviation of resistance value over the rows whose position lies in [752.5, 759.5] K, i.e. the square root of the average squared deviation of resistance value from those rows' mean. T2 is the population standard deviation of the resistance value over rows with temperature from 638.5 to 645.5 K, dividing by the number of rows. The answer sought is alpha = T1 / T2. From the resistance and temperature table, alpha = 0.8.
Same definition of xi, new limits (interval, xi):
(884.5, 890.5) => 890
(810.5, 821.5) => 814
